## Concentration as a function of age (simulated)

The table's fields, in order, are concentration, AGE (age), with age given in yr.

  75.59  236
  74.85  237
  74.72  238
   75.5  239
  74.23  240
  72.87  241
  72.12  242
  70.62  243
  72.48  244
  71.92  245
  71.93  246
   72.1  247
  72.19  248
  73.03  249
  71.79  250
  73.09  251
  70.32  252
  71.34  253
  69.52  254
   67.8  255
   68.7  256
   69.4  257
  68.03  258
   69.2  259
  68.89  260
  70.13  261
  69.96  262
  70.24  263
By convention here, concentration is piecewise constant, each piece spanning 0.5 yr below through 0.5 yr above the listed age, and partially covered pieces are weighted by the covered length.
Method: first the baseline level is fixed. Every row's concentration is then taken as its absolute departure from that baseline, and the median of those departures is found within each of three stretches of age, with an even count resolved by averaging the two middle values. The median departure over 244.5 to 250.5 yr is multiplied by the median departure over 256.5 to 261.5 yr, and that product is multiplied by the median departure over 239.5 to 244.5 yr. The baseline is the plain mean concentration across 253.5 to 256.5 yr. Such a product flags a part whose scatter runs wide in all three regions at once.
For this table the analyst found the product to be 8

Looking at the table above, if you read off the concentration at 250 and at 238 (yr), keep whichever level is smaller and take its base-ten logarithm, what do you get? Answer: 1.86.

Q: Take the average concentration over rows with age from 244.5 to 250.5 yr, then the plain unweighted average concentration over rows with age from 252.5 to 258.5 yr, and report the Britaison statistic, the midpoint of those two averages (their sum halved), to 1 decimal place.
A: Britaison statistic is 70.6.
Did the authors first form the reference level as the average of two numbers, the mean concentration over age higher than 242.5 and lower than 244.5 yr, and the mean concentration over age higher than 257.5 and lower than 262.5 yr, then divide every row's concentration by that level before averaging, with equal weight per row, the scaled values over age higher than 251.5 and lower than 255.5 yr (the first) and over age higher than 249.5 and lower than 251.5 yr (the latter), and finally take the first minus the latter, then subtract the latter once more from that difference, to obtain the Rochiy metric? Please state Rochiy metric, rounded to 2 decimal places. -1.07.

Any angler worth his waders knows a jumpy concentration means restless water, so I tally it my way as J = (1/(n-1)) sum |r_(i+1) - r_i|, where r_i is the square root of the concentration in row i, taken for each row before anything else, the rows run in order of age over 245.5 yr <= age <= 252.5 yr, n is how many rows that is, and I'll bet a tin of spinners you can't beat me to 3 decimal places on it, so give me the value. 0.063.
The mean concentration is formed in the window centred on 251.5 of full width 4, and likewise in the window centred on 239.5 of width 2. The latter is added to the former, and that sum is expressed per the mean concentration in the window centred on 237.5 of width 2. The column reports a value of 1.96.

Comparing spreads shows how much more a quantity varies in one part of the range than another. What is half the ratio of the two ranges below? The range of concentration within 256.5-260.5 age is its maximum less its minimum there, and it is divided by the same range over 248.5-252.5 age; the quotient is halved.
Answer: 0.2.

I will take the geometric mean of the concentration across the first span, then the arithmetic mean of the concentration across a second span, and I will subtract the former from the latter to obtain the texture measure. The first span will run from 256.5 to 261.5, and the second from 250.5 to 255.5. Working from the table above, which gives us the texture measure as 1.3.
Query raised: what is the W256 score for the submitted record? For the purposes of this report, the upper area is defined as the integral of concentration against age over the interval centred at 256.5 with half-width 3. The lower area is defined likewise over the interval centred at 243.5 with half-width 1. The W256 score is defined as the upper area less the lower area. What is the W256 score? 270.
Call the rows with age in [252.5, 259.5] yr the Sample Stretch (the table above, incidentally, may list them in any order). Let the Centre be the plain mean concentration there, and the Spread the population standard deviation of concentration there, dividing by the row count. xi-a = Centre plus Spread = 70.2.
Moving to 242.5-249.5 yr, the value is 72.7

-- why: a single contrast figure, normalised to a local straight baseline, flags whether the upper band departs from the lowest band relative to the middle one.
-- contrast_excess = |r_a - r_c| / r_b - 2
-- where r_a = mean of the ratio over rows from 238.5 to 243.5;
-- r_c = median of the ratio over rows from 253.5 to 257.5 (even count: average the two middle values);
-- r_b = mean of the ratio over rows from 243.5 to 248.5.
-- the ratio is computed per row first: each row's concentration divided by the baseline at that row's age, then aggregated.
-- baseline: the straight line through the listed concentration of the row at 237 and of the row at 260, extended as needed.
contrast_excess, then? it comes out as -1.995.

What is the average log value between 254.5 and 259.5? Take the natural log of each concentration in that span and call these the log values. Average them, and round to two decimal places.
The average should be 4.23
